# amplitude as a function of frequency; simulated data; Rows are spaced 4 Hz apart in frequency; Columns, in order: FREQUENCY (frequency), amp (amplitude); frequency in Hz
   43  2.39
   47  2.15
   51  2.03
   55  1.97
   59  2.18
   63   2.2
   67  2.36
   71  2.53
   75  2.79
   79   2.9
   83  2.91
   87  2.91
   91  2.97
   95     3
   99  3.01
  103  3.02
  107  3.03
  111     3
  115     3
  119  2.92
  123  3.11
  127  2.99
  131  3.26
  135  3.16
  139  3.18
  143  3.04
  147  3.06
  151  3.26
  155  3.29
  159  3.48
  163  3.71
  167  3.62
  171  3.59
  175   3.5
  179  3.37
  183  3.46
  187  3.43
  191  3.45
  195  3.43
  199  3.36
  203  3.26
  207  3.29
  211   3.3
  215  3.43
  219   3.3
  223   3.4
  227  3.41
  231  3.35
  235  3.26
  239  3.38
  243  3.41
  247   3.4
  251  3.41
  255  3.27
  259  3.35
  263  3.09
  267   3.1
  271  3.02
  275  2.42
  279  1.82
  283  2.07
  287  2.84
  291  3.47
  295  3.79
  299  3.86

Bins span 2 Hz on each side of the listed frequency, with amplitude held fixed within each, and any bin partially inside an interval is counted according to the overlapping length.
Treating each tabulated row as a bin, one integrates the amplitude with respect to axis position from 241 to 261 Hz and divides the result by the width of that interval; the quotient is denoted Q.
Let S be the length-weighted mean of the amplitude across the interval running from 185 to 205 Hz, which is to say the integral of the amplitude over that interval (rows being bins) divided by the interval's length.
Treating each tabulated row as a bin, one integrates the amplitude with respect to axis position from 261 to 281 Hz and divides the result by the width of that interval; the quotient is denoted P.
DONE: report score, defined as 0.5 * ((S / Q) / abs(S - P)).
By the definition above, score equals 0.7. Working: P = 2.69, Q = 3.4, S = 3.4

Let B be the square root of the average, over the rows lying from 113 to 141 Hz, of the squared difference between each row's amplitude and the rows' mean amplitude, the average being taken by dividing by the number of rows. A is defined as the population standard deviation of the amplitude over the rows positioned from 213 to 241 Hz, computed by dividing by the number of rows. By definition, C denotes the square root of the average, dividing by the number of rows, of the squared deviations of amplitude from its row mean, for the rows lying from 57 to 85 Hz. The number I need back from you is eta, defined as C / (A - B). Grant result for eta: -5.3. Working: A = 0.06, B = 0.11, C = 0.29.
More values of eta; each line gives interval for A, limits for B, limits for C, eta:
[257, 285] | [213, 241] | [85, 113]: 0.1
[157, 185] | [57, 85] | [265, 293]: -2.9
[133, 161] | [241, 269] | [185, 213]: 8.8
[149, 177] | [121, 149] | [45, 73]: 2.6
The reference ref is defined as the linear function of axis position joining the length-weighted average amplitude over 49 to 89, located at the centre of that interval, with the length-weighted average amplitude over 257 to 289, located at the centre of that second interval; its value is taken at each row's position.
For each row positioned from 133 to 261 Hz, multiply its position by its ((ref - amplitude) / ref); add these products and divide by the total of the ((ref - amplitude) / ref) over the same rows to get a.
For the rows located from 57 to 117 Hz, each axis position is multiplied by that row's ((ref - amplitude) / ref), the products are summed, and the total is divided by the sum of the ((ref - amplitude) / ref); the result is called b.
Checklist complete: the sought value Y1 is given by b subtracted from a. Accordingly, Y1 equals 94.0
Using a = 195.4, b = 101.3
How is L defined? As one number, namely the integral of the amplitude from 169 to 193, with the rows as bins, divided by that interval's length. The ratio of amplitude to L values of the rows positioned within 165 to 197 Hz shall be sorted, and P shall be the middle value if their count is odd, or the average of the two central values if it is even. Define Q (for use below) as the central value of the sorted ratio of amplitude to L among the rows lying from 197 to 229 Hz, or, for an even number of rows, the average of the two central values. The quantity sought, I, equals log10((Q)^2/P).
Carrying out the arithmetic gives -0.03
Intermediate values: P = 1.00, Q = 0.96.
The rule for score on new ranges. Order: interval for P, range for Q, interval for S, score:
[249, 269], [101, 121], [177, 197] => 3.1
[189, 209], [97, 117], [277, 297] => 0.8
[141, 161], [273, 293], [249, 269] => 35.7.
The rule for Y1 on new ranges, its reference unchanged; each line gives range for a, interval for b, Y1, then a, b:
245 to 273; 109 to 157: 122.3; 256.8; 134.5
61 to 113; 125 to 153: -42.3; 96.8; 139.1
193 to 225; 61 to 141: 97.2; 208.8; 111.7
